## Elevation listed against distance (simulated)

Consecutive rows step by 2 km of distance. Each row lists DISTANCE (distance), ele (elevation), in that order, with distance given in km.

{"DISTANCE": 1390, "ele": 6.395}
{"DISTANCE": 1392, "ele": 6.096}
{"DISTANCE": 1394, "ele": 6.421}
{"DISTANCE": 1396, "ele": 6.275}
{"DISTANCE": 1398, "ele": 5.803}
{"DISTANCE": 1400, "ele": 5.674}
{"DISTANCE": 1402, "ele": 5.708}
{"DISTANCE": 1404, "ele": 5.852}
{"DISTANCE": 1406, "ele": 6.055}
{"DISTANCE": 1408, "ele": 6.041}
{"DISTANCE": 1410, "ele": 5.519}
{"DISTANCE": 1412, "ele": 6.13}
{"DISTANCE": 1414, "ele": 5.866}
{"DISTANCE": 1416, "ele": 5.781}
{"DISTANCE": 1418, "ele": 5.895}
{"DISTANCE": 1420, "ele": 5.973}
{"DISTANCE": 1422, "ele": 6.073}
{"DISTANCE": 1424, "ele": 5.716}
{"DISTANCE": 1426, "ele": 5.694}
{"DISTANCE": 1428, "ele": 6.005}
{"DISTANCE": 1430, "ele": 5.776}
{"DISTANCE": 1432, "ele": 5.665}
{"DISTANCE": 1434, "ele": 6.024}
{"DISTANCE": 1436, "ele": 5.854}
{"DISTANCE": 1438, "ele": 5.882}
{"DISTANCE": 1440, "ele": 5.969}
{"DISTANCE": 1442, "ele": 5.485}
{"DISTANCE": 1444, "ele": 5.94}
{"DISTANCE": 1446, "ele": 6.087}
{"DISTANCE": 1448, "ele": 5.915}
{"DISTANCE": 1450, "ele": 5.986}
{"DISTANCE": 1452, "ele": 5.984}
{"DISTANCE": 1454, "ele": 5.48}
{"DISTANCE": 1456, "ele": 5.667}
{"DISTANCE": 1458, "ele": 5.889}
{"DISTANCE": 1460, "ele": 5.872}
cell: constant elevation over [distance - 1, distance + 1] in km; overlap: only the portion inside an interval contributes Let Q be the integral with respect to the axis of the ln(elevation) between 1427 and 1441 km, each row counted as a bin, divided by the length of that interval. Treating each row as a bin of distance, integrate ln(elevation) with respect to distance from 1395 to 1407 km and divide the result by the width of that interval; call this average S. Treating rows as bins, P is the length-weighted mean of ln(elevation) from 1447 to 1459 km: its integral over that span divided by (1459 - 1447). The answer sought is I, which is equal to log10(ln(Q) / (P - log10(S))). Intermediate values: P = 1.76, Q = 1.772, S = 1.77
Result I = -0.422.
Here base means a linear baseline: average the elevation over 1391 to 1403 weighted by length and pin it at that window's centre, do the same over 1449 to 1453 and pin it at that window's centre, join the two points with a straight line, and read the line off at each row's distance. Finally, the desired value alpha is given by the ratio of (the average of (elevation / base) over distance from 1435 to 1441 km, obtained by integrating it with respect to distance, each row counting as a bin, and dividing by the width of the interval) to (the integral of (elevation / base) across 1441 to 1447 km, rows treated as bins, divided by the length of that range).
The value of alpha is 1.01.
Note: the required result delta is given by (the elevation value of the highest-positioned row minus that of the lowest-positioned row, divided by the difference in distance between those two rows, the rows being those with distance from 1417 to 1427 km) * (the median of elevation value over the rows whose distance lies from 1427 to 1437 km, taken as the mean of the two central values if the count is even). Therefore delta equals -0.15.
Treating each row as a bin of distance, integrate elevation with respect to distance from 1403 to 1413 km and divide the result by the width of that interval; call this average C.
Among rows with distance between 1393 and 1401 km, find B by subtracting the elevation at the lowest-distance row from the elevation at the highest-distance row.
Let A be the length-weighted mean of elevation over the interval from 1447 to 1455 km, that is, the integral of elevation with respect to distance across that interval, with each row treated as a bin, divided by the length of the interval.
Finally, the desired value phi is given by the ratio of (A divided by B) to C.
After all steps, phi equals -1.3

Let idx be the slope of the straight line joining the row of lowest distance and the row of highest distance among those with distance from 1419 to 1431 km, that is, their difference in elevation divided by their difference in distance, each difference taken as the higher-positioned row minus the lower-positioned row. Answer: -0.020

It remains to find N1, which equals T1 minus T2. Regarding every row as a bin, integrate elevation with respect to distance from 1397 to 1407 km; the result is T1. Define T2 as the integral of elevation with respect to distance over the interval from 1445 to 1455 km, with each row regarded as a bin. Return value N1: -0.72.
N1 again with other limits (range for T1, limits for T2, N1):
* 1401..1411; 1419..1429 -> -0.57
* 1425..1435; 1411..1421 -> -0.96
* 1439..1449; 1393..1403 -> -0.97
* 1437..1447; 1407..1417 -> 0.05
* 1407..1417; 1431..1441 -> -0.11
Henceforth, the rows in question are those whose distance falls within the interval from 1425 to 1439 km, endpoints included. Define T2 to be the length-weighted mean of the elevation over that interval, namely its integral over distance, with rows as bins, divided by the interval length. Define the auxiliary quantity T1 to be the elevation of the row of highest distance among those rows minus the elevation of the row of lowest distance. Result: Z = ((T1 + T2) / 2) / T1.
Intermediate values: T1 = 0.19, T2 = 5.84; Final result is 16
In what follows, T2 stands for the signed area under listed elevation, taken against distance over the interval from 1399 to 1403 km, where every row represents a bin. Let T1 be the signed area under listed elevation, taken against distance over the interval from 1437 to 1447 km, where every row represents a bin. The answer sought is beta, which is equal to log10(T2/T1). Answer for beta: -0.4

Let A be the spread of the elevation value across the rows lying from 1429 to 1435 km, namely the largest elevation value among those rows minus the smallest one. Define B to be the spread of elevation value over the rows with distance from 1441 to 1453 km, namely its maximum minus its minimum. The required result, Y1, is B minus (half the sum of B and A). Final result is 0.12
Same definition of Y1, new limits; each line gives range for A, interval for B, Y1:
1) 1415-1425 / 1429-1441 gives 0.00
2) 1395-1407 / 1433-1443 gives -0.03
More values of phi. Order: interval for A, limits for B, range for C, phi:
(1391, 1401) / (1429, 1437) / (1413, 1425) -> 13.2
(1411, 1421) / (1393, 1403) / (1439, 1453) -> -1.4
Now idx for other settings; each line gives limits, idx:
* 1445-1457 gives -0.042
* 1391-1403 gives -0.039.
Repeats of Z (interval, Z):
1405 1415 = -15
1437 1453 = 29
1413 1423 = 15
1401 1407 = 9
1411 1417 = -8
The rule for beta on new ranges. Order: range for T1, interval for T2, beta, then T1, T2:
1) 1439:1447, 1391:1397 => -0.1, 47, 38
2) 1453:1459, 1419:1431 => 0.3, 34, 70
